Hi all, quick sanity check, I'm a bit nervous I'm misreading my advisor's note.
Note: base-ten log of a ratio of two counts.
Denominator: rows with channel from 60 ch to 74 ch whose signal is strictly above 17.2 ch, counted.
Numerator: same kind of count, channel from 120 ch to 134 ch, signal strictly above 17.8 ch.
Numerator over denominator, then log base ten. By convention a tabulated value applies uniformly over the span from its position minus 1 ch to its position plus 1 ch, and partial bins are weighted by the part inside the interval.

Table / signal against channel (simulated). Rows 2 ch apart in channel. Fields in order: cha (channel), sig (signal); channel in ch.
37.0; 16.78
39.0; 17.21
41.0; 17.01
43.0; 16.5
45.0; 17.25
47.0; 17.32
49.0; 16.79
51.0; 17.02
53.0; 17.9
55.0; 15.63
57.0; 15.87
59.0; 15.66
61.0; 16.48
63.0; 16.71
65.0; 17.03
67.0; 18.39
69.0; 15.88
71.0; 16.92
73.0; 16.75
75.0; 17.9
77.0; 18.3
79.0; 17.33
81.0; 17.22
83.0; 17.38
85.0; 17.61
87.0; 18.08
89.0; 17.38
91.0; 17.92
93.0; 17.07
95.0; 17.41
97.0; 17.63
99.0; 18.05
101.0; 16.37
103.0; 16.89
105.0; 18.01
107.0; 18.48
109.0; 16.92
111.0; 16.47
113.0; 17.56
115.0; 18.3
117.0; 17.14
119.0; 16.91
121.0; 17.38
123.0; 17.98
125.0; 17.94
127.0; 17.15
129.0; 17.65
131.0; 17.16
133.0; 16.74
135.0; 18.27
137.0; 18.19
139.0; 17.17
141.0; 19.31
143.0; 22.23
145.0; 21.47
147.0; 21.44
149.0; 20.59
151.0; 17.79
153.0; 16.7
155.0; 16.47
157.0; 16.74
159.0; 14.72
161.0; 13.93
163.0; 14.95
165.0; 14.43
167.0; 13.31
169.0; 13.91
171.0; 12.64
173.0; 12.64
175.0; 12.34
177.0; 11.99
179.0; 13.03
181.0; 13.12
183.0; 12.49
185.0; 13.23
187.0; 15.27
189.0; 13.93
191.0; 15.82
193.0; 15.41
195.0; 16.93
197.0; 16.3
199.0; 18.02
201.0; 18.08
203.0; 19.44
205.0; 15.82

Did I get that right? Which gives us 0.3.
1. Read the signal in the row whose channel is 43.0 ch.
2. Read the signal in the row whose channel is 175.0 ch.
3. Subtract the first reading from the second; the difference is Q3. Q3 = -4.2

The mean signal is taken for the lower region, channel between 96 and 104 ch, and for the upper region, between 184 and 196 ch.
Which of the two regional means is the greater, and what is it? 17.2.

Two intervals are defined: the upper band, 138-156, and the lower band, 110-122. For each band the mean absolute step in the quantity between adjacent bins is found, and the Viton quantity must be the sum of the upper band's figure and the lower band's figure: 2.1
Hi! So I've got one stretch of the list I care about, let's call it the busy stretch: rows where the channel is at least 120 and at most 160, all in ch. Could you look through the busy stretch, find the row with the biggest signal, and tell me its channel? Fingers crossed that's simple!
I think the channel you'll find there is 143.0 ch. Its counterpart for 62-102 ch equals 67.0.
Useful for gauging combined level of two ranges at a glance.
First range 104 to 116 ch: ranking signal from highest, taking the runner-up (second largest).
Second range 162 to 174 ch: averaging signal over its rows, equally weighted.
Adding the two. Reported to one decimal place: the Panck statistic 31.9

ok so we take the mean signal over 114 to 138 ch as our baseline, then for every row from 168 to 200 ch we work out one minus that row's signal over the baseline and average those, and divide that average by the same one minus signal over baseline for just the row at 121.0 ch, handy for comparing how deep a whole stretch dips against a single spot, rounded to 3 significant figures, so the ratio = 18.0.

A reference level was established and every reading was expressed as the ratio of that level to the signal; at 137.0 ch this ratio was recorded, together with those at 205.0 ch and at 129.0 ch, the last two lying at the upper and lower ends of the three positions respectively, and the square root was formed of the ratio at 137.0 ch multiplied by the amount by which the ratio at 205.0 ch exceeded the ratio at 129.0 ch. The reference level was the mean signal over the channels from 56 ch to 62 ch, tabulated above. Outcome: 0.3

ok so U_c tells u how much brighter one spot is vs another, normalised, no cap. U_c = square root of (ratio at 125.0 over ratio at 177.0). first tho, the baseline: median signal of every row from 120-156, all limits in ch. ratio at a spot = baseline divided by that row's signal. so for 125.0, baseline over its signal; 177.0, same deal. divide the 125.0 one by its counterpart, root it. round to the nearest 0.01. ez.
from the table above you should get 0.82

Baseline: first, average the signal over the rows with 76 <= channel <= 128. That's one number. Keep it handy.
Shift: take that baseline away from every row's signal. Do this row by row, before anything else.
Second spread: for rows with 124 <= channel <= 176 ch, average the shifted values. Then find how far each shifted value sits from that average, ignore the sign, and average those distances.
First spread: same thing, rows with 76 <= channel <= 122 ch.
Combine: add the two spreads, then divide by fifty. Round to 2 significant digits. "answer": 0.053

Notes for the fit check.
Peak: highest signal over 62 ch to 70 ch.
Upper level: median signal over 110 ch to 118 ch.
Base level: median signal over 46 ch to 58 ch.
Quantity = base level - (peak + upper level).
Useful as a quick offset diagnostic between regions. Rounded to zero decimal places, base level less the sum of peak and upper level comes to -19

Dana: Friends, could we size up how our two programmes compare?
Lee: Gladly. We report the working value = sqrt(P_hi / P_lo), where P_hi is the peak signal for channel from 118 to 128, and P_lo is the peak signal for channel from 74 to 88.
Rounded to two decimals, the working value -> 0.99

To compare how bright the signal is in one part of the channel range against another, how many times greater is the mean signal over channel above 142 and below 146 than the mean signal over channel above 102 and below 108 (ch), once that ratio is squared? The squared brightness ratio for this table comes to 1.51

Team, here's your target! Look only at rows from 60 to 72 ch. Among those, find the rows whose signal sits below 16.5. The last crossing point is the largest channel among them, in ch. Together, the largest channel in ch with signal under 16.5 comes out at 69.0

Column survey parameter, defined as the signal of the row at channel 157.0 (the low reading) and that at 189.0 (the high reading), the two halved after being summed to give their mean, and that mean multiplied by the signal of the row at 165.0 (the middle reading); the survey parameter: 221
